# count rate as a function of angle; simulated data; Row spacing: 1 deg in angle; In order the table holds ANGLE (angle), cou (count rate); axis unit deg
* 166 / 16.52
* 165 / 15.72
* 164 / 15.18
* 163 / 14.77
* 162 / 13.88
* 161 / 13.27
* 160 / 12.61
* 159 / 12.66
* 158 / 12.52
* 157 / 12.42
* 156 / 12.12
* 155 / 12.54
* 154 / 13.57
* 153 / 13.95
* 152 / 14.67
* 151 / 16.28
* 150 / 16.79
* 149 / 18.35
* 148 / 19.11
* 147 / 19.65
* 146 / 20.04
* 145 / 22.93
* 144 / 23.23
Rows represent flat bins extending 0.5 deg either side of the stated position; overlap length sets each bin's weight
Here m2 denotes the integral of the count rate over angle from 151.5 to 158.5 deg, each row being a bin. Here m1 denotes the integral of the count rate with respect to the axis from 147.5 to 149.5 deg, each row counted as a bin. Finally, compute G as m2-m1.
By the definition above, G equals 54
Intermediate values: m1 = 37.5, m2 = 92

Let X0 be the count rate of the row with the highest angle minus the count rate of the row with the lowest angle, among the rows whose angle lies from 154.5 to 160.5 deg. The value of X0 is 0.1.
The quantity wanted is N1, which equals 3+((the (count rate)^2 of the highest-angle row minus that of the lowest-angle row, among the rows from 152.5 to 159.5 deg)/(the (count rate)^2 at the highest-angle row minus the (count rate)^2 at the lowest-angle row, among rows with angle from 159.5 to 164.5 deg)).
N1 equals 2.5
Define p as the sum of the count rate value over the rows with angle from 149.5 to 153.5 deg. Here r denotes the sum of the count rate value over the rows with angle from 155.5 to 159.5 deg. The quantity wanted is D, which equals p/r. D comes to 1.2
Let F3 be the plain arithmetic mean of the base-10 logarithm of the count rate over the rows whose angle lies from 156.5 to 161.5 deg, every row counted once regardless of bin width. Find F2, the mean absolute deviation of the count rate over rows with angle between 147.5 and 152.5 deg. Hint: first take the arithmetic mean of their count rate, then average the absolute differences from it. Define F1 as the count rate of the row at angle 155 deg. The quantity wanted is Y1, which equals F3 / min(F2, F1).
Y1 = 0.8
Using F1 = 12.54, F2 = 1.4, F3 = 1.10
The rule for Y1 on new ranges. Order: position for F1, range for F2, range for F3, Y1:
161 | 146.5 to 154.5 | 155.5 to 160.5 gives 0.6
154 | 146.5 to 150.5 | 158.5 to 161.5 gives 1.2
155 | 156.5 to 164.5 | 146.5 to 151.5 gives 1.4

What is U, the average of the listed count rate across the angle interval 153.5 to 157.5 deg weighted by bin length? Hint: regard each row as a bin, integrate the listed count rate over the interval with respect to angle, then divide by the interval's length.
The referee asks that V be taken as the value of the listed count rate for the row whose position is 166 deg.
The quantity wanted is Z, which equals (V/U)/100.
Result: 0.0130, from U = 12.7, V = 16.52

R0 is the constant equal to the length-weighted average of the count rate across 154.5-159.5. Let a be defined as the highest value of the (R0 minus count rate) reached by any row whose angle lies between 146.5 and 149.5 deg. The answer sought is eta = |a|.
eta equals 5.9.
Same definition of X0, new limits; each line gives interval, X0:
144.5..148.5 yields -3.8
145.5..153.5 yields -6.1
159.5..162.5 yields 1.3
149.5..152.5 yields -2.1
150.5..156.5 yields -4.2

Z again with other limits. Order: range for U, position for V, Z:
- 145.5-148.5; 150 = 0.0086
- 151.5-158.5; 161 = 0.0101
